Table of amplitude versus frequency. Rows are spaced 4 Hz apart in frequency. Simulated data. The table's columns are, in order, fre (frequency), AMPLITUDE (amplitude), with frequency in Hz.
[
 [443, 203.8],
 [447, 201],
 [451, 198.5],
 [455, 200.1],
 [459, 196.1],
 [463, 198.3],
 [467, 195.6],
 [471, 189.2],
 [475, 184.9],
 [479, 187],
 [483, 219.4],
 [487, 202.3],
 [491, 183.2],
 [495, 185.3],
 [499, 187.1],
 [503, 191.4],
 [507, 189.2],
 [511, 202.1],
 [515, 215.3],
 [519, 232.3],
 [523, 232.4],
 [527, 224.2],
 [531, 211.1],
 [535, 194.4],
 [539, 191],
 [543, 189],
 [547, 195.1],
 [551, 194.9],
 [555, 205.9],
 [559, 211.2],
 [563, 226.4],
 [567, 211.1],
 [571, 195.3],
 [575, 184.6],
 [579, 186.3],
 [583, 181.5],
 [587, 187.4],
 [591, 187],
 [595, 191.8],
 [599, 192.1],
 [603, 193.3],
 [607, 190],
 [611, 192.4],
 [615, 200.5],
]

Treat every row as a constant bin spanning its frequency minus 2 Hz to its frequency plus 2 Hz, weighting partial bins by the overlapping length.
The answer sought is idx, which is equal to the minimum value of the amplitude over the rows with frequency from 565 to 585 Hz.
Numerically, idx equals 181.5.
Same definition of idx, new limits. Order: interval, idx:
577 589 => 181.5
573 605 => 181.5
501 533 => 189.2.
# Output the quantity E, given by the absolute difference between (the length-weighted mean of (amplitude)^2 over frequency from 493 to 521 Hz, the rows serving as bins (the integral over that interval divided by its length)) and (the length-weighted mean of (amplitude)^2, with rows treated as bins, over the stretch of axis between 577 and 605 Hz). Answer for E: 4878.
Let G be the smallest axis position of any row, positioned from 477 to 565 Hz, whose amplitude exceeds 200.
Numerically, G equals 483 Hz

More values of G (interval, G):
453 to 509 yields 455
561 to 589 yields 563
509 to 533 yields 511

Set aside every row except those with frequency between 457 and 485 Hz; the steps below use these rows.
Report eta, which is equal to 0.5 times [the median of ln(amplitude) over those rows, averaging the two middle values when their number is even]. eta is 2.64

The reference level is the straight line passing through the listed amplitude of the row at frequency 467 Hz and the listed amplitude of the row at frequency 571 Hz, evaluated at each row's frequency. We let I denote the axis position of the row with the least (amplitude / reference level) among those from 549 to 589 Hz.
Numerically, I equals 583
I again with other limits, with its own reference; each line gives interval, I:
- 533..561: 543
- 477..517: 491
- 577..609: 583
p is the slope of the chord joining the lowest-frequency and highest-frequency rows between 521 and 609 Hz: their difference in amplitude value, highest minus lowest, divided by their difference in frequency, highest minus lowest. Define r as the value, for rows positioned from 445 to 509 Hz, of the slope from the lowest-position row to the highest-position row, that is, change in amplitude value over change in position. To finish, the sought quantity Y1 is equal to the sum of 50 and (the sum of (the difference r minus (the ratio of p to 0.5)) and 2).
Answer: 52.8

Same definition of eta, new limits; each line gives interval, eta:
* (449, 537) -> 2.64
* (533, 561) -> 2.64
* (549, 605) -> 2.63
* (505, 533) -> 2.69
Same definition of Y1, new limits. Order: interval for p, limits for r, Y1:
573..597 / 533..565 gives 52.4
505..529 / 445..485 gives 49.0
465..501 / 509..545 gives 52.1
